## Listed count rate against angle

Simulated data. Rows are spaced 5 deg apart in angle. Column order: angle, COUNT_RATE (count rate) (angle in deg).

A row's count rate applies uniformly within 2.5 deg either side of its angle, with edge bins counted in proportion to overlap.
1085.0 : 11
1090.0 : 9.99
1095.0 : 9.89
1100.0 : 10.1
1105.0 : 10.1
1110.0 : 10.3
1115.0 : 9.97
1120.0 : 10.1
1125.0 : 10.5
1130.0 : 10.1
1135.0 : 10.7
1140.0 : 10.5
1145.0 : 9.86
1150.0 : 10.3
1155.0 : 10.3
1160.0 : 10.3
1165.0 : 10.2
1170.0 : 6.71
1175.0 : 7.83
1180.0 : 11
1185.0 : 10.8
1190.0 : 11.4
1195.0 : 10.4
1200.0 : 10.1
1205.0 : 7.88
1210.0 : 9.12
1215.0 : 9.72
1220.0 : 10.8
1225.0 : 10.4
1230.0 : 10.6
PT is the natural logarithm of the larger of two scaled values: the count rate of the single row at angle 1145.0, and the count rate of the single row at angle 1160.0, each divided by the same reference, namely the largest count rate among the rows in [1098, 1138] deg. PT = -0.038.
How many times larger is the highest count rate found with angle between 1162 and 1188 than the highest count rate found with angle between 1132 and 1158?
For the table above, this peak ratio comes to 1.03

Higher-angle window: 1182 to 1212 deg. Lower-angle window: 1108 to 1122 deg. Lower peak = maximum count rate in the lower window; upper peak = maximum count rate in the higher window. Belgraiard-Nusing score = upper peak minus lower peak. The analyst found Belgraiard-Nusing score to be 1.1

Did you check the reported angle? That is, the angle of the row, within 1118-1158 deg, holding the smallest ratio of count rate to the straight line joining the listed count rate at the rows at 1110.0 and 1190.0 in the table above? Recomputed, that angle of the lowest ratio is 1145.0 deg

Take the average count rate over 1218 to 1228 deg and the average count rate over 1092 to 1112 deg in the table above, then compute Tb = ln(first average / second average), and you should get 0.05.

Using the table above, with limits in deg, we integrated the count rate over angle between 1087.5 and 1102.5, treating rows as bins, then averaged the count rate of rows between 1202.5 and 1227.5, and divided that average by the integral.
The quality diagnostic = 0.064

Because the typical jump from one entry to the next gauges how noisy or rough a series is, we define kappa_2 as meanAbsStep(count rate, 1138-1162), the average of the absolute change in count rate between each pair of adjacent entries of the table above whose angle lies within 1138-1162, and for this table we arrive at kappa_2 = 0.27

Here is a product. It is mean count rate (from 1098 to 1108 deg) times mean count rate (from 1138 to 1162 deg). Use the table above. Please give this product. 104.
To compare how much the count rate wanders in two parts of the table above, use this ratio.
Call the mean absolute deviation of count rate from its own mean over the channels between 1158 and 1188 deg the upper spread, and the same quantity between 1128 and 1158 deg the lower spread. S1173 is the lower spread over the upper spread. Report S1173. 0.14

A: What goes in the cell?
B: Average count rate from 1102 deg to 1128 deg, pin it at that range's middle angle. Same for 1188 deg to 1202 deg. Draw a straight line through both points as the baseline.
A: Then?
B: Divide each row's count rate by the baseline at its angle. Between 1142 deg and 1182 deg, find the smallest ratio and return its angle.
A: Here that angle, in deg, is 1170.0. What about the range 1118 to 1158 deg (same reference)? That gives 1145.0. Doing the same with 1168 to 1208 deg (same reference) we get 1170.0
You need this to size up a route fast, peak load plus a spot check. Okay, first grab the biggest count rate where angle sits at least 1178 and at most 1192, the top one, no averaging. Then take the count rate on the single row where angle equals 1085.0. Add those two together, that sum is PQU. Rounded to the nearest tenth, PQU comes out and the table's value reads 22.4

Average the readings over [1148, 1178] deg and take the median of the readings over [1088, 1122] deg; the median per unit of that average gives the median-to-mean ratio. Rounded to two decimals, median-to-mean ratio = 1.09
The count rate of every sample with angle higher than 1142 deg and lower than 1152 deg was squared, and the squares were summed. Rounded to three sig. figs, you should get 203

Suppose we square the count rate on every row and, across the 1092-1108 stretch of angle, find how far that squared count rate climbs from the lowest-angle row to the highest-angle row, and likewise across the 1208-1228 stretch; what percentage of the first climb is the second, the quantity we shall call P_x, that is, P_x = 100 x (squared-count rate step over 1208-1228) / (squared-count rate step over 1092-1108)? 595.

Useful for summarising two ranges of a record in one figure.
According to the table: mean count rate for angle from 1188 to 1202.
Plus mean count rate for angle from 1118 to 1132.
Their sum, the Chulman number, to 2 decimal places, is 20.87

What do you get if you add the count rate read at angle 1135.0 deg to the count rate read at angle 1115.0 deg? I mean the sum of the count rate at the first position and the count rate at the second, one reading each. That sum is 20.7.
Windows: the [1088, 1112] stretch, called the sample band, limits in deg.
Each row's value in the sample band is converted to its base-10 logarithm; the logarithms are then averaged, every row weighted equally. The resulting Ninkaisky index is 1.003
